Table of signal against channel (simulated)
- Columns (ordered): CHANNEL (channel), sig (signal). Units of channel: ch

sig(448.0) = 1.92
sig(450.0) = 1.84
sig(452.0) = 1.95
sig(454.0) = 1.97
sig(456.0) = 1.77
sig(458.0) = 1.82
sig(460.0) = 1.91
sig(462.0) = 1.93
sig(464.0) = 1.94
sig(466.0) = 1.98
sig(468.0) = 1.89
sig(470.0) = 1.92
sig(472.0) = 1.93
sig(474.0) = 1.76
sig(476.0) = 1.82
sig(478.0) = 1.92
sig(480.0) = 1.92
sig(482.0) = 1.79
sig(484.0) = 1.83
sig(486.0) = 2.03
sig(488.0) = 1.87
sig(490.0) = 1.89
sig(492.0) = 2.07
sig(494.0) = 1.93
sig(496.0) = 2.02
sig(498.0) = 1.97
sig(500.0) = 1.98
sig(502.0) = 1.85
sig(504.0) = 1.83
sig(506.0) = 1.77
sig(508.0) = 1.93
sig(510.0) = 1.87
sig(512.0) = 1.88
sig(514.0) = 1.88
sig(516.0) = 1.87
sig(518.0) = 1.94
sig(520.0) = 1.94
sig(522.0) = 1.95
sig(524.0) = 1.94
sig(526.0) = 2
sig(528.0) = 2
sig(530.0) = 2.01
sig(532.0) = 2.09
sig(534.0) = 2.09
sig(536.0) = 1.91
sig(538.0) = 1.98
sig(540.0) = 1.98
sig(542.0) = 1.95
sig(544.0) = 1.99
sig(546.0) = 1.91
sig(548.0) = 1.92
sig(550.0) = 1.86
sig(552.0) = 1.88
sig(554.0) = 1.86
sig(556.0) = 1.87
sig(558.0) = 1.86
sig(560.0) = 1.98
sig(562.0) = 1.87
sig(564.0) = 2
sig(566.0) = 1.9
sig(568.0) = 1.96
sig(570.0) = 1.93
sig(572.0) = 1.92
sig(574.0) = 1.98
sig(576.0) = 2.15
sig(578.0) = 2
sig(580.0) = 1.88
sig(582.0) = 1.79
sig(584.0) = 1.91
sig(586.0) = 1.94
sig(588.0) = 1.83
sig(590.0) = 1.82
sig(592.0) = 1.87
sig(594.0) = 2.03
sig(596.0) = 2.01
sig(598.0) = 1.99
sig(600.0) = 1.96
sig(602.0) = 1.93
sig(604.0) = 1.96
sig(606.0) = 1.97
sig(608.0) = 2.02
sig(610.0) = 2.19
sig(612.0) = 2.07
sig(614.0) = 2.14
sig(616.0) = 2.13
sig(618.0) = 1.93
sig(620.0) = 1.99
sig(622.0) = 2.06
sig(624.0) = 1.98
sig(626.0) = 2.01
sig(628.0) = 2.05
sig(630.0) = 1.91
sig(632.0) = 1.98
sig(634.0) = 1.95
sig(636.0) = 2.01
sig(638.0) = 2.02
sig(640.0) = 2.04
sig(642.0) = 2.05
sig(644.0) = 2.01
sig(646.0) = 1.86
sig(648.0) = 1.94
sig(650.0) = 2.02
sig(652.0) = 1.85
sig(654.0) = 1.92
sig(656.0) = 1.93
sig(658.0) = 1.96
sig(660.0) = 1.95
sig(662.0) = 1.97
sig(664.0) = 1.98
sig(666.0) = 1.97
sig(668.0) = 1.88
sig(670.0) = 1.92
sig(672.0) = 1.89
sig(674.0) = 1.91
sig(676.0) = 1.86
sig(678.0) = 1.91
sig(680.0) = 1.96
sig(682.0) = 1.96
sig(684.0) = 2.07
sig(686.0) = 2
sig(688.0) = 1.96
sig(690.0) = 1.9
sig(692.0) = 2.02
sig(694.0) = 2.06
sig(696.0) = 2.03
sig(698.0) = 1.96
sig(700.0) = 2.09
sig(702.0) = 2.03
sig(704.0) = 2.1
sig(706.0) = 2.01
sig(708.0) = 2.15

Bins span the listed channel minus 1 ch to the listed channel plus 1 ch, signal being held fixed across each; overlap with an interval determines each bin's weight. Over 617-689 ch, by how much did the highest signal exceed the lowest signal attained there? 0.22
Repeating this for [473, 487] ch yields 0.27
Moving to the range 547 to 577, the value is 0.29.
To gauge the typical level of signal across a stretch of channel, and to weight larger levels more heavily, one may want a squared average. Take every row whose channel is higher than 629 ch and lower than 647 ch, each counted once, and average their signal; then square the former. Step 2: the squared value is 3.92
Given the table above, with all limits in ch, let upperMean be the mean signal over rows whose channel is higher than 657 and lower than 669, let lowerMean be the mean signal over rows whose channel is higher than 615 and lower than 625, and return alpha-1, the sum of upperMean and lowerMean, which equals 3.97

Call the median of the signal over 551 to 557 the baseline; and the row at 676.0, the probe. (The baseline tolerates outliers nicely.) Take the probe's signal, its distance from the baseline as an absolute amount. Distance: 0.01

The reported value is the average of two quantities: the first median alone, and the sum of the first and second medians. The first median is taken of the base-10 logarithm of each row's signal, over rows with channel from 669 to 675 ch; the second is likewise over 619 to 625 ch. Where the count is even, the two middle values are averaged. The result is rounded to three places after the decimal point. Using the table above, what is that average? 0.430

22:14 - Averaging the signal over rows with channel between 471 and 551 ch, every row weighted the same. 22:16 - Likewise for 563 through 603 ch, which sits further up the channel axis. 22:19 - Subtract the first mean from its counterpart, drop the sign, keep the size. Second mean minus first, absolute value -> 0.013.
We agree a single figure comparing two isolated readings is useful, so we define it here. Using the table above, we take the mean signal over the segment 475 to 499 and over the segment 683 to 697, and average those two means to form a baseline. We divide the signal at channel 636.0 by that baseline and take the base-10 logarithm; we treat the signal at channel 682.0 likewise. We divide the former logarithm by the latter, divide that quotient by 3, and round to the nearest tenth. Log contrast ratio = -4.1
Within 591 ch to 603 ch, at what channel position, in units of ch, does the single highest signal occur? 594.0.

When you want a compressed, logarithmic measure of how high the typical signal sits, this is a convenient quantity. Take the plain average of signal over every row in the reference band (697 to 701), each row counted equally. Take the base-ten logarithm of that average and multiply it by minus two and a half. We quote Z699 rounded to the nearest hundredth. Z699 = -0.77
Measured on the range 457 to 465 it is -0.70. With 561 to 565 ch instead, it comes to -0.72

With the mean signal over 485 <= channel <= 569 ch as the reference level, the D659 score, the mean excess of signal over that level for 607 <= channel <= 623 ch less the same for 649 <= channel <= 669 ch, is 0.12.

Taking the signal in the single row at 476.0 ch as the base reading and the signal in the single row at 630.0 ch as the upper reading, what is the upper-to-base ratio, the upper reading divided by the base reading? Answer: 1.05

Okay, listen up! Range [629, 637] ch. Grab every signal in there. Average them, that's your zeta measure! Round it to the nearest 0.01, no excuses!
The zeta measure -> 1.96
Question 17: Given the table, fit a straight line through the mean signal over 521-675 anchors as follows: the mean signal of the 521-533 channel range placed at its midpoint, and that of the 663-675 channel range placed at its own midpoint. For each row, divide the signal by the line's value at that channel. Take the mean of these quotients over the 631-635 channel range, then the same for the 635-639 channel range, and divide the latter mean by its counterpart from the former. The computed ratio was 1.03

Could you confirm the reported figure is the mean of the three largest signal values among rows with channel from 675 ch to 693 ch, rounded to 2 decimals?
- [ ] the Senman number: 2.03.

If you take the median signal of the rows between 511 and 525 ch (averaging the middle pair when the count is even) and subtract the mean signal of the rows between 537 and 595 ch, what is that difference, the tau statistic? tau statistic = 0.02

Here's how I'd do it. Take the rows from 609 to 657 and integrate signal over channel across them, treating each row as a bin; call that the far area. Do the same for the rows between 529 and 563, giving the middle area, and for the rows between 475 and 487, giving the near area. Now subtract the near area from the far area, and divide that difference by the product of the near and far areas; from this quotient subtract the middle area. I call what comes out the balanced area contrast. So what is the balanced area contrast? -66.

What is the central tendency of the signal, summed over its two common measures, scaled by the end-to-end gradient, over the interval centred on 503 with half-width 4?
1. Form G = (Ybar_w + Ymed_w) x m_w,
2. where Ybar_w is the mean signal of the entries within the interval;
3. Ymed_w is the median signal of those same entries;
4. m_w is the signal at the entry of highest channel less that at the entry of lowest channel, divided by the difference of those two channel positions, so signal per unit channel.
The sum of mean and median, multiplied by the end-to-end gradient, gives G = -0.13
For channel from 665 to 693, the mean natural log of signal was 0.664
